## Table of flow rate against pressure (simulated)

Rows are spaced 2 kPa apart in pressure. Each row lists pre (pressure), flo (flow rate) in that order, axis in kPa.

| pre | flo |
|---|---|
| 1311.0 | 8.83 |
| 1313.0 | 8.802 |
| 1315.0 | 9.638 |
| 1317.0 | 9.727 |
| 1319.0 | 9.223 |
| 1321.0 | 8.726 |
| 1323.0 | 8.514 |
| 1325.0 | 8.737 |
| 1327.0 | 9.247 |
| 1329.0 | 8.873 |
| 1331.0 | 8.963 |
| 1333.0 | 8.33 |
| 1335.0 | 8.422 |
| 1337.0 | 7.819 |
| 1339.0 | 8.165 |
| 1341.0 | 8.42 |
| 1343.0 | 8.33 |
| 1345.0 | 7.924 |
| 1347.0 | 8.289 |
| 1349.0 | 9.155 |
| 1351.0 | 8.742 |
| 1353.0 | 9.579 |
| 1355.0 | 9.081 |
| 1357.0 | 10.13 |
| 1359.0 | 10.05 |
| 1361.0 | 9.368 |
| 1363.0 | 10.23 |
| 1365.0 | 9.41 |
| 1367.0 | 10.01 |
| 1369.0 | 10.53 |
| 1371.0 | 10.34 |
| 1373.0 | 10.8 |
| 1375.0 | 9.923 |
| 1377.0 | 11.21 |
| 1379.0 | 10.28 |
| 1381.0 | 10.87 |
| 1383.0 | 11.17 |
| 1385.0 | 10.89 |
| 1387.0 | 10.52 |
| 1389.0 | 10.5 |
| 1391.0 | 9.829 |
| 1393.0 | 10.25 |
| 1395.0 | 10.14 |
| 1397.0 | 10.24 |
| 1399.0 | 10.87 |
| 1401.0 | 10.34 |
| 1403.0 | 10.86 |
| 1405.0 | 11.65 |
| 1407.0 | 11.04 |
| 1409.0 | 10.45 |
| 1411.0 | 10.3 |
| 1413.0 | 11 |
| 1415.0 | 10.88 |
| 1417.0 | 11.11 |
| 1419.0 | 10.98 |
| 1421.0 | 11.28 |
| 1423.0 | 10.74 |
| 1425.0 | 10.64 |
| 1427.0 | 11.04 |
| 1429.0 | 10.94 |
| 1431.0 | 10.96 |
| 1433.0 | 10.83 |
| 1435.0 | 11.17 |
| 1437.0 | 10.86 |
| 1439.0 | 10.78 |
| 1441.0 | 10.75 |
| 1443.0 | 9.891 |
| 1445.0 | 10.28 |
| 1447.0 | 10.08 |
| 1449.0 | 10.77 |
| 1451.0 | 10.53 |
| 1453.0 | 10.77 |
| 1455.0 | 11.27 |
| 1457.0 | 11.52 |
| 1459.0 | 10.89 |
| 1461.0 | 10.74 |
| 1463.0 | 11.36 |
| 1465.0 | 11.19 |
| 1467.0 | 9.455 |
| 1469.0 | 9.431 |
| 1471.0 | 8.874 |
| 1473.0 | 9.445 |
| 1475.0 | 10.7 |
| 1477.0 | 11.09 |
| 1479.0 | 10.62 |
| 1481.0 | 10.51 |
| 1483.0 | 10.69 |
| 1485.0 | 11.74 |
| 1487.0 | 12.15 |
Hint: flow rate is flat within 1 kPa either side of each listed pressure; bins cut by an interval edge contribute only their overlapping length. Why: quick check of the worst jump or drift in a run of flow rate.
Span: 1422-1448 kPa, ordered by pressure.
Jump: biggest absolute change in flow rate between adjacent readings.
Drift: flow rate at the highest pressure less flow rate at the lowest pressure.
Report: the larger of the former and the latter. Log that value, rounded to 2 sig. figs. 0.86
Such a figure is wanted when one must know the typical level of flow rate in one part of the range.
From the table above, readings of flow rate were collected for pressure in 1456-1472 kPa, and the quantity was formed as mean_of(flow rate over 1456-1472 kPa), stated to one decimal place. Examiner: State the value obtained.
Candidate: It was 10.4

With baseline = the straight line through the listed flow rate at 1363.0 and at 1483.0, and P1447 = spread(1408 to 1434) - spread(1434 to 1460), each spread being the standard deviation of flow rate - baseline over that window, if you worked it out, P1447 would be -0.19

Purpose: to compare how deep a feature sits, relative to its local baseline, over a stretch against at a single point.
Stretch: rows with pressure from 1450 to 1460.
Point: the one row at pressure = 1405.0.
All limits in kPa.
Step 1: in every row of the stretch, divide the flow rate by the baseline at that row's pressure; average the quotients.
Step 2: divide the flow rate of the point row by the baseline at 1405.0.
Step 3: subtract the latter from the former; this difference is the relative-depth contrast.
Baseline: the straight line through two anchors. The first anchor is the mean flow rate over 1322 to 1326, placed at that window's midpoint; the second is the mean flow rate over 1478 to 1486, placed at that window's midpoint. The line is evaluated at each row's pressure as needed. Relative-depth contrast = -0.14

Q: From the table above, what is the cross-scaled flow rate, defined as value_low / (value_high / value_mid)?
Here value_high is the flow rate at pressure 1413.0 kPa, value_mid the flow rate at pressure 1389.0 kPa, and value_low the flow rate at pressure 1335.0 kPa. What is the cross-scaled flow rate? 8.0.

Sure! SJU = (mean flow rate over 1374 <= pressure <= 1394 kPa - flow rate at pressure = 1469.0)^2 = 1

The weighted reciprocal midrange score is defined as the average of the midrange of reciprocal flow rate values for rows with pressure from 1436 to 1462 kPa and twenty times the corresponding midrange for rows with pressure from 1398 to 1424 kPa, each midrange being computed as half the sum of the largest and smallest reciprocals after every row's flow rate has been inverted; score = 0.96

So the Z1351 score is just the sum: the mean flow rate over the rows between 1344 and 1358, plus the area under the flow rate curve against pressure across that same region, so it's 134.8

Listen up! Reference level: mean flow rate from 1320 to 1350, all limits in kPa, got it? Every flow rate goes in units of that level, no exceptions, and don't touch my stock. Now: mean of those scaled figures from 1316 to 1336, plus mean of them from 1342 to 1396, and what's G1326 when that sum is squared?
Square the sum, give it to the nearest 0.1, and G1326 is 4.9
